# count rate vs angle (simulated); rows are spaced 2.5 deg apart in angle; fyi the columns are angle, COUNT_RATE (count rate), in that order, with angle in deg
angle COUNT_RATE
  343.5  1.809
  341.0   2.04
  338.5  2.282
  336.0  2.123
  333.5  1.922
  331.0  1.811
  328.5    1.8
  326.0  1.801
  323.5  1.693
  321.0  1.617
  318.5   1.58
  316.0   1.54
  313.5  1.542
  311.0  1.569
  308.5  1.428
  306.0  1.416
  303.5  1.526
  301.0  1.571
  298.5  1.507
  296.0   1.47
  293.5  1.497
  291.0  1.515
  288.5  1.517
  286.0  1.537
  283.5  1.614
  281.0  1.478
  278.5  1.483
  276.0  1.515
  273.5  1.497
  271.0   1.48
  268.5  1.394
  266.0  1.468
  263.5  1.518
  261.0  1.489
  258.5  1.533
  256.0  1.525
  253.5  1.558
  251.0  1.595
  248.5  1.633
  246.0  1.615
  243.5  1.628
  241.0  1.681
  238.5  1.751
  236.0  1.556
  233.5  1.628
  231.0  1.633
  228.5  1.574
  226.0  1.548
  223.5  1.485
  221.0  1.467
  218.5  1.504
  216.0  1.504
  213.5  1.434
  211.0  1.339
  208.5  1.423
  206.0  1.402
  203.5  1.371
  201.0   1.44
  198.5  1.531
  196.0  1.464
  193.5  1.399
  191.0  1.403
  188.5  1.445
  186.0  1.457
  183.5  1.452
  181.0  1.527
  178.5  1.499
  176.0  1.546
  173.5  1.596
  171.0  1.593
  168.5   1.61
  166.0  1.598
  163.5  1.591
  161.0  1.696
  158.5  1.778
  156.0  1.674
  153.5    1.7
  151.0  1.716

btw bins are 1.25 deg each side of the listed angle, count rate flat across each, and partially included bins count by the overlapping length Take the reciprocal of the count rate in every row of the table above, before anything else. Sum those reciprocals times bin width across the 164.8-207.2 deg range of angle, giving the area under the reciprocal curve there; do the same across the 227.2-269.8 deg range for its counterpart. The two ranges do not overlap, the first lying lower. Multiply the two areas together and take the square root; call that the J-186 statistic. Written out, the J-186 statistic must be 27.8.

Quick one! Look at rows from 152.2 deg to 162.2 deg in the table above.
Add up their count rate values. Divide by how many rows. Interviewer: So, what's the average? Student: 1.71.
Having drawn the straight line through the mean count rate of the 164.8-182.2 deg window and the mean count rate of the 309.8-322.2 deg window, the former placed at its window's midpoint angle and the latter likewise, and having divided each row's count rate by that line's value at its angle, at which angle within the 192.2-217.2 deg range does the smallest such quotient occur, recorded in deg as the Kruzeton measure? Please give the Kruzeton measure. 211.0 deg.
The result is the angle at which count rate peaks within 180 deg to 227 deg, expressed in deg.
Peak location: 226.0 deg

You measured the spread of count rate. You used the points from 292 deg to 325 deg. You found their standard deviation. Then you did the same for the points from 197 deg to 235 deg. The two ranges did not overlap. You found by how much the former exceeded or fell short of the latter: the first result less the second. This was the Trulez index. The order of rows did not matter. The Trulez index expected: -0.012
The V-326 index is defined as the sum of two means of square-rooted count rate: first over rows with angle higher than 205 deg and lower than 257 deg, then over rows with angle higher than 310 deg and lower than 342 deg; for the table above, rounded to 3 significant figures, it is 2.58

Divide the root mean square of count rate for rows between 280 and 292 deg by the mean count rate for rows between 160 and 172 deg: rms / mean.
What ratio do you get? 0.95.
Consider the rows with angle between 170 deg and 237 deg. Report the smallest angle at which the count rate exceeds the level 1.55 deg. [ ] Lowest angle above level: 171.0 deg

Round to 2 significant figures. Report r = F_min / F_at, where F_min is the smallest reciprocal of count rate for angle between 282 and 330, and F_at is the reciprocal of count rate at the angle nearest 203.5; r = 0.76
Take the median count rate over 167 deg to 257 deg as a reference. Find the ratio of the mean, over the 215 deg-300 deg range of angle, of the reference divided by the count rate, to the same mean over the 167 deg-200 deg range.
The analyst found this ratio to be 0.97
